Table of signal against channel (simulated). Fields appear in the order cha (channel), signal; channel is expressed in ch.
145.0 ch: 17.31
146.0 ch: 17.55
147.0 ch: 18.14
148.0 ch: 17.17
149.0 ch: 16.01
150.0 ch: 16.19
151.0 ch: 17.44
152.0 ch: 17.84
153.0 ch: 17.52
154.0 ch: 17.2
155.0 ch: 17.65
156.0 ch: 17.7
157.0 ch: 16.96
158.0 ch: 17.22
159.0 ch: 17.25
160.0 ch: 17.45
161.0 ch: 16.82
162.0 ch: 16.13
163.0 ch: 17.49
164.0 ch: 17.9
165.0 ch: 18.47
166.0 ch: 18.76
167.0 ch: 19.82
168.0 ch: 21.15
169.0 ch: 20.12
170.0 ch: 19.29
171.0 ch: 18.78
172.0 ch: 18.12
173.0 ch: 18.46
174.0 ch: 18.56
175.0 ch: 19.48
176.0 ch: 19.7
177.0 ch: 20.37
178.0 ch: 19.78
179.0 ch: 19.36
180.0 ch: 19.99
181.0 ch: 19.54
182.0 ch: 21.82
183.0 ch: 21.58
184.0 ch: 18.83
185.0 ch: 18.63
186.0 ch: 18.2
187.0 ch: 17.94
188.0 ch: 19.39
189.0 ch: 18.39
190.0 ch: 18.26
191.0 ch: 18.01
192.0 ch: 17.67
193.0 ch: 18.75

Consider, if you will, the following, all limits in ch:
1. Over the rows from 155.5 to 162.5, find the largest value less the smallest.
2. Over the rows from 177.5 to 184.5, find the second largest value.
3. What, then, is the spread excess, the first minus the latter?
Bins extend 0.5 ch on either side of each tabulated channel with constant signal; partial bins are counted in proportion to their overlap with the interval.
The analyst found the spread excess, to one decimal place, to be -20.0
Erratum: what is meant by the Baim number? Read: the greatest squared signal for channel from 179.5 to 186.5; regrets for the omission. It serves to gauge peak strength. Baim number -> 476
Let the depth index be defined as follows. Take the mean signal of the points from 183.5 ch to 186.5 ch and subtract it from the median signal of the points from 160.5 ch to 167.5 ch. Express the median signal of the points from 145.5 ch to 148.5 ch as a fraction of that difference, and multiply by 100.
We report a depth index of -2686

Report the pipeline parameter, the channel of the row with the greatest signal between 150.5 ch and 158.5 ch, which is 152.0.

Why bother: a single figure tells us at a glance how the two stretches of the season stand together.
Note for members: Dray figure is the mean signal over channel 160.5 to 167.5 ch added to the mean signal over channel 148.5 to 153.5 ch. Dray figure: 34.9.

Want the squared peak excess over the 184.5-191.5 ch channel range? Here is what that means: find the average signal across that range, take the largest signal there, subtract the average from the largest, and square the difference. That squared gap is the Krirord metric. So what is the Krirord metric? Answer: 1.0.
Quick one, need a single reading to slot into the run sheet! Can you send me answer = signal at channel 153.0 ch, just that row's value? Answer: 17.52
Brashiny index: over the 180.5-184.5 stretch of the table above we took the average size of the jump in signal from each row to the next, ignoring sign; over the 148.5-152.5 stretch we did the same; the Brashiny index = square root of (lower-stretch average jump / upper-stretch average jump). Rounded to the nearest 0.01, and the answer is 0.59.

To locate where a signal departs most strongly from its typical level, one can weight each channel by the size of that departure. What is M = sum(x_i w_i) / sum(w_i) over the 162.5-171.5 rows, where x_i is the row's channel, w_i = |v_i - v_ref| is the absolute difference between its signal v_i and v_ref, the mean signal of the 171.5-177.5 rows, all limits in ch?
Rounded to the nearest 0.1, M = 166.3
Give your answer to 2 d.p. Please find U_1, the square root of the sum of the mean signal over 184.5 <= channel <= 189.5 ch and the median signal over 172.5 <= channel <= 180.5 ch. 6.17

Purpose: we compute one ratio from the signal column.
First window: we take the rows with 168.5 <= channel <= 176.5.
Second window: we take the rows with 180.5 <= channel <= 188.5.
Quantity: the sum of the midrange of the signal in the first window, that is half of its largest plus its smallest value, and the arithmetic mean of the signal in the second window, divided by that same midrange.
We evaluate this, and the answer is 2.02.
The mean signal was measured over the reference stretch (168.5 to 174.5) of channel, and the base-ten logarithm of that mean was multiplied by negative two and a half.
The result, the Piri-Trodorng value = -3.19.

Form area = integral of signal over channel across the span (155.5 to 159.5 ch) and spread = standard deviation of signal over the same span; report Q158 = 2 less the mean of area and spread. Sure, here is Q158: -32.7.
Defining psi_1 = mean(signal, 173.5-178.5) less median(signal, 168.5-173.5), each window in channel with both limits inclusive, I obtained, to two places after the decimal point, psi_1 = 0.80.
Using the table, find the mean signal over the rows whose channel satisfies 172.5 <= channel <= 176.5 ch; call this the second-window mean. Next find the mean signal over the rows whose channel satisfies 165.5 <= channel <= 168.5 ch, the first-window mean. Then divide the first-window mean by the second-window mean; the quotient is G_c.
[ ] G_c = 1.05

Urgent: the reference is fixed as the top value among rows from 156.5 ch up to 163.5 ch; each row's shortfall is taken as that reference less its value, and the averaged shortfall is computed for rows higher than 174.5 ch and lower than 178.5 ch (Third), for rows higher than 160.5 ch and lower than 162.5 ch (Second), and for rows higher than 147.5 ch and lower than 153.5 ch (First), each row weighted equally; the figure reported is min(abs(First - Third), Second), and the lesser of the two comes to 1.0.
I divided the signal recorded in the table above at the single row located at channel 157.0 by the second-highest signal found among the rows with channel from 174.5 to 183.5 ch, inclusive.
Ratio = 0.79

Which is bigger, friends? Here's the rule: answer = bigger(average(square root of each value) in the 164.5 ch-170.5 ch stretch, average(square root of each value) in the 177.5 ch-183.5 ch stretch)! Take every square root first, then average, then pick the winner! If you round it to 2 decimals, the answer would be 4.51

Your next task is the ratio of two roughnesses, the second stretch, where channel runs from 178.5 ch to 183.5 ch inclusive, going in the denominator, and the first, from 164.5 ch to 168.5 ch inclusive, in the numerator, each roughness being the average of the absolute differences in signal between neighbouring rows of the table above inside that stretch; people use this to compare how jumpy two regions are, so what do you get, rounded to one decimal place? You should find 1.0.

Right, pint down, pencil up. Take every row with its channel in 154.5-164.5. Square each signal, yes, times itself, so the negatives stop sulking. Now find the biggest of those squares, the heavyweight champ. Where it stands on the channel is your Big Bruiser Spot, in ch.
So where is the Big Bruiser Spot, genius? 164.0 ch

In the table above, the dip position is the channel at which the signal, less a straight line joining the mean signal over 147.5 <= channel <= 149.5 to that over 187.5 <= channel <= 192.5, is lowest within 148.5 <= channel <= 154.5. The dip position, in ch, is 149.0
